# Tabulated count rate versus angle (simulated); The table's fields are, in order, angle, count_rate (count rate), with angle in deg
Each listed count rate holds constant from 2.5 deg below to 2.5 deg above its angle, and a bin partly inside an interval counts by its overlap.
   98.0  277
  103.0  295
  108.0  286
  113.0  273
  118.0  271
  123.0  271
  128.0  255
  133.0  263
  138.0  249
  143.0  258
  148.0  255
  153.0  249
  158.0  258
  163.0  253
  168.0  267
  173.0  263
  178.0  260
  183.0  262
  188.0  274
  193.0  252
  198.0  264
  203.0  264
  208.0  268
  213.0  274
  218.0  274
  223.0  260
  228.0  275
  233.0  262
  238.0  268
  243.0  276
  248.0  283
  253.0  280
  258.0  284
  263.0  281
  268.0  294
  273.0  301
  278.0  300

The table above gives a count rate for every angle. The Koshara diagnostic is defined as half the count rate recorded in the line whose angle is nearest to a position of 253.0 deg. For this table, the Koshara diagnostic 140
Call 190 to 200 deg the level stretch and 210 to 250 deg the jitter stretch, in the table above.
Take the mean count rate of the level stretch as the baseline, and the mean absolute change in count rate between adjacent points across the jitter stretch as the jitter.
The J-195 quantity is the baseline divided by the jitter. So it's 29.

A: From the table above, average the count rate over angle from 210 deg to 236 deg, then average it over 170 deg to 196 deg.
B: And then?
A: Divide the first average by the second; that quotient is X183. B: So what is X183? 1.03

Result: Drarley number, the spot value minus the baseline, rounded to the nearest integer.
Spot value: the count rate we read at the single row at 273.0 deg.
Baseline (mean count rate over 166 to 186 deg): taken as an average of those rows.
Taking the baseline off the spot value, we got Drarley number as 38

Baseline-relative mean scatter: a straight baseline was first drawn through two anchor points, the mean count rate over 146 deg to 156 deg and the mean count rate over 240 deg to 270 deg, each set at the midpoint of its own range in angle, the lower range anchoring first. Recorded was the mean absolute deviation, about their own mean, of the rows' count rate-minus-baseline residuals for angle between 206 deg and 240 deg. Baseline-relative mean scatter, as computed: 6.7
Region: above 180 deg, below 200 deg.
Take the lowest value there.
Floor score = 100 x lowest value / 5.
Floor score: 5040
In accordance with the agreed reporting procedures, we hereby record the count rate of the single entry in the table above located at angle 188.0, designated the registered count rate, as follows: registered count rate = 274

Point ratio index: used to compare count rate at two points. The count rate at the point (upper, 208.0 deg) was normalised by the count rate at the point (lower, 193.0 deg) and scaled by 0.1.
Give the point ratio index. 0.106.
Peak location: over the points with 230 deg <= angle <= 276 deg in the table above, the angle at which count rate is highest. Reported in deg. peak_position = 273.0 deg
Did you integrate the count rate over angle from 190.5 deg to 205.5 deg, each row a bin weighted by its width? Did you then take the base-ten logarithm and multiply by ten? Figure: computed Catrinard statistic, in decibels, 36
